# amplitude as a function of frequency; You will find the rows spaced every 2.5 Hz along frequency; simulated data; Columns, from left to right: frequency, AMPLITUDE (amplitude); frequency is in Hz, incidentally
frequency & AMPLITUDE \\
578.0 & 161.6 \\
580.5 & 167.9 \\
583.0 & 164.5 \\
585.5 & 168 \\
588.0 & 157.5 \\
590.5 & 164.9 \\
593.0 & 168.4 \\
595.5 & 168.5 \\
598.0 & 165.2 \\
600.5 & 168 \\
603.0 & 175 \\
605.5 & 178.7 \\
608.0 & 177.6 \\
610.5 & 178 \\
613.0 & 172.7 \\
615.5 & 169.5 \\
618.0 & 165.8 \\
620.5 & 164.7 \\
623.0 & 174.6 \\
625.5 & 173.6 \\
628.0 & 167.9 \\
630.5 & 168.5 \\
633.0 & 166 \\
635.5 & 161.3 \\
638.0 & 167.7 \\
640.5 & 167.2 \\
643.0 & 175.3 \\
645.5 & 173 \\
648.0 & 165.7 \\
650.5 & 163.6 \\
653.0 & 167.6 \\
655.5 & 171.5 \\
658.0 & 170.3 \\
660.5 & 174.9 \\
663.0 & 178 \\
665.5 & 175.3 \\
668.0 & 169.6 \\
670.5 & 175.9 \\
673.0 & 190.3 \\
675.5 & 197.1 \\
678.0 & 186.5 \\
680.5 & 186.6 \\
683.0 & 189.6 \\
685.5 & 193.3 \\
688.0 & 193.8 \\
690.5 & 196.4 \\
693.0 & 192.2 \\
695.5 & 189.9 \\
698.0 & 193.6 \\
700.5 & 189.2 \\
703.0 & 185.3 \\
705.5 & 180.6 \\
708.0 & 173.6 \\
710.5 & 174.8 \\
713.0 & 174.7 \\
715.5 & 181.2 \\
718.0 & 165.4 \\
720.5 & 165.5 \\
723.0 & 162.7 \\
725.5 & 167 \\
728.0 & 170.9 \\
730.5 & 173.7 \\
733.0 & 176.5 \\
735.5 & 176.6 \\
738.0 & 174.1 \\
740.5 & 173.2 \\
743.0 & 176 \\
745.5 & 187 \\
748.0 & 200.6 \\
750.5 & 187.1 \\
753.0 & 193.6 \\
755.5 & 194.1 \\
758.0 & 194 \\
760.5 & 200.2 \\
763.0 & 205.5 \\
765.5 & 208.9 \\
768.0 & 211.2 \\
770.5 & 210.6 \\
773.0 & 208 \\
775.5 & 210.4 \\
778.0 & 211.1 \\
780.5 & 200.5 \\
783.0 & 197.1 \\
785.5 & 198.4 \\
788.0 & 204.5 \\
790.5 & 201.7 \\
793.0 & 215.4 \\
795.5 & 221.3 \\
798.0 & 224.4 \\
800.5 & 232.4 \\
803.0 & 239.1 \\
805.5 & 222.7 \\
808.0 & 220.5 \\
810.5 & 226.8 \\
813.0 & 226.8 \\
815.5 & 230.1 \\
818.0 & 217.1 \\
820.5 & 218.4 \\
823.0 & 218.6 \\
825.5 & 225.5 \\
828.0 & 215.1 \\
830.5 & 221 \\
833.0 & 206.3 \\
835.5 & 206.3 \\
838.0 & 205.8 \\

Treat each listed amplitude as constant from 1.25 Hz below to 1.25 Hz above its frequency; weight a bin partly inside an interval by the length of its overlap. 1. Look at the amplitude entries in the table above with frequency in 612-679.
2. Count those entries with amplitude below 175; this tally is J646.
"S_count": 20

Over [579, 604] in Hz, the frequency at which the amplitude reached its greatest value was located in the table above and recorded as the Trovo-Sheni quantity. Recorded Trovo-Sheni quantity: 603.0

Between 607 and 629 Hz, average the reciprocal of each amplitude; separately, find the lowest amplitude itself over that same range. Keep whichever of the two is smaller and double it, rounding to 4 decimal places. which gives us 0.0117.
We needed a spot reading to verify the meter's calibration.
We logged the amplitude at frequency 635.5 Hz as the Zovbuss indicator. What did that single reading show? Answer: 161.3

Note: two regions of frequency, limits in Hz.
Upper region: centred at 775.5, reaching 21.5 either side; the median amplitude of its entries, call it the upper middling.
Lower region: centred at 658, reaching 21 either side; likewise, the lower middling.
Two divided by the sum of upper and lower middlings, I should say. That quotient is 0.0053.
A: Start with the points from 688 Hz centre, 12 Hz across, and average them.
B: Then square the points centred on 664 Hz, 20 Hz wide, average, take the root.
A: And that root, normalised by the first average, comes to 0.91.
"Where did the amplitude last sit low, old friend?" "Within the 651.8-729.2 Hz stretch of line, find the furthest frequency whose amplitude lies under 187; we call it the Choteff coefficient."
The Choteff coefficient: 728.0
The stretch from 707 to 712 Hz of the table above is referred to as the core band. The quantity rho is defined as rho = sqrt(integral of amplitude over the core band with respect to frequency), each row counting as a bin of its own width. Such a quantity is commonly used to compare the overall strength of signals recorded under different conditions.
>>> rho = 29.5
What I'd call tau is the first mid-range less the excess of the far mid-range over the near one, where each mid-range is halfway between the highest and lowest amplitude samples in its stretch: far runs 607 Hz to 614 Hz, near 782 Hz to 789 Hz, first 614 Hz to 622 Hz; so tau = 193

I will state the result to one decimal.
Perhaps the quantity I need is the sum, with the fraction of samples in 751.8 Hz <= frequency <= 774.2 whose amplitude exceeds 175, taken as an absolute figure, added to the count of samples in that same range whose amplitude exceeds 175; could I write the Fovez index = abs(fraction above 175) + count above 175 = 10.0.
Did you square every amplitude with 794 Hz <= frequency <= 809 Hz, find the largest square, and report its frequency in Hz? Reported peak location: 803.0 Hz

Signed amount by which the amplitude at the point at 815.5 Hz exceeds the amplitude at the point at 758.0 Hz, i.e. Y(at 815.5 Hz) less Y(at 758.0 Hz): 36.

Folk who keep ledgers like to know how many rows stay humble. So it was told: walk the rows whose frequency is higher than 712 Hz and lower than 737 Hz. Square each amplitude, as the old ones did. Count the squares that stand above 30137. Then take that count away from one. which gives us -4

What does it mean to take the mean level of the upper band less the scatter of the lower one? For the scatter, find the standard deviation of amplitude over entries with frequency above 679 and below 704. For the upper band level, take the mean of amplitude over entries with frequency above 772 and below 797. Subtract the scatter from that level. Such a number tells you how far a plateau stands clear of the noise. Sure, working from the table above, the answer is 204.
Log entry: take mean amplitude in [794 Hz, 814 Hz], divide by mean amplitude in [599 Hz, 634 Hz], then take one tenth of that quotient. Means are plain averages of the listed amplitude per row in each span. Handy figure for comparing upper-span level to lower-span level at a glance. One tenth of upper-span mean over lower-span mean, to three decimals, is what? 0.132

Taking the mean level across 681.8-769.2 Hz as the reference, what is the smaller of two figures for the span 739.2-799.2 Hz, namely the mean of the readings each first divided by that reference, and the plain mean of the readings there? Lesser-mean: 1.09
